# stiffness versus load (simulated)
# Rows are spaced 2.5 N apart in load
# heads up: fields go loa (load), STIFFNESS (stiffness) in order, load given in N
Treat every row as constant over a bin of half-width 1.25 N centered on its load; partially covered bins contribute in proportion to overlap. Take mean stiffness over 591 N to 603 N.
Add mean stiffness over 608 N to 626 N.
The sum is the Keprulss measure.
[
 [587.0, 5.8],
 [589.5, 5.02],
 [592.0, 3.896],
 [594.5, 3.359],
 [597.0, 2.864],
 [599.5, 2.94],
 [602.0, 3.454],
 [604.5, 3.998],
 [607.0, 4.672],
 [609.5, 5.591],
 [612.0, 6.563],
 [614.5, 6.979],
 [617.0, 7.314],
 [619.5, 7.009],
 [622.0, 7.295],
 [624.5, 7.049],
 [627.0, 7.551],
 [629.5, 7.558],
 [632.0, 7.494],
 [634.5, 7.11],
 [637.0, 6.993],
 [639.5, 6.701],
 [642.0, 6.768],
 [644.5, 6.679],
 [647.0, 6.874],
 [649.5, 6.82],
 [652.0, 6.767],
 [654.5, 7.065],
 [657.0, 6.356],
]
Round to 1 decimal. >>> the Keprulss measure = 10.1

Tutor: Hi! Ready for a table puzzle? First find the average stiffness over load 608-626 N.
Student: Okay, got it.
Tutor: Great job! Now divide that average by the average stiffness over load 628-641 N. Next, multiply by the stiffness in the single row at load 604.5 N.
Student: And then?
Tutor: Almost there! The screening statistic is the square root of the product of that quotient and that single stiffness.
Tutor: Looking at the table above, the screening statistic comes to 1.95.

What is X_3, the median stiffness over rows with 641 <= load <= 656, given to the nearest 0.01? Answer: 6.79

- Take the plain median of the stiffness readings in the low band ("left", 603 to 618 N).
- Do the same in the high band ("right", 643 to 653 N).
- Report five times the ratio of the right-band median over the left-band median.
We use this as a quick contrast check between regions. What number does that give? 5.6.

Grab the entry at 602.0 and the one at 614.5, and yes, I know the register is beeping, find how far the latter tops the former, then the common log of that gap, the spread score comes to 0.55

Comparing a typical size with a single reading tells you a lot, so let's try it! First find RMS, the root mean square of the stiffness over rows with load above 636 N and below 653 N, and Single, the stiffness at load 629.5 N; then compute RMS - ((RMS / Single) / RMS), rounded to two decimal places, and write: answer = 6.67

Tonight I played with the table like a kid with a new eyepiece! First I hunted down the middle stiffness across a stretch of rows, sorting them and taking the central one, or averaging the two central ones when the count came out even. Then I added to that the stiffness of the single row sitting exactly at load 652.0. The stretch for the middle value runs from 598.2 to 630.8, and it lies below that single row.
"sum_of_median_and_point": 13.7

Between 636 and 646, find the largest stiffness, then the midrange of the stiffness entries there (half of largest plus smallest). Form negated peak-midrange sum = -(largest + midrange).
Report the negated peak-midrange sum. -13.8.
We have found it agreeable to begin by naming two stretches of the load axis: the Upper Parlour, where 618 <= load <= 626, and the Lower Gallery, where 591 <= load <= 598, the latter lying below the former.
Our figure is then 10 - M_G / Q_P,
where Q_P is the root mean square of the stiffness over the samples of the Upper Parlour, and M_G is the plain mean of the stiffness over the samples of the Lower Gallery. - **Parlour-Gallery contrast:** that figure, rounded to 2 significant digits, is 9.5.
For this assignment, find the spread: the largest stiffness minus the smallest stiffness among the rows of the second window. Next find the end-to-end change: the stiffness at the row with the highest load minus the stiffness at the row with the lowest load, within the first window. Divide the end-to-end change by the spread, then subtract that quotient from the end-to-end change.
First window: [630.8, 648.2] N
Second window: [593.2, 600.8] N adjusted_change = 0.63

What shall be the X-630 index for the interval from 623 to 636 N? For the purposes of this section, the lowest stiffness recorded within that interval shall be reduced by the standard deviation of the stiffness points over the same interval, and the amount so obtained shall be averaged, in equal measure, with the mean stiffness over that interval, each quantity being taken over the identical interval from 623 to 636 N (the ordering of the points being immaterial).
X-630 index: 7.1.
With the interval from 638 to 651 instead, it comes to 6.7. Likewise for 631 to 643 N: 6.7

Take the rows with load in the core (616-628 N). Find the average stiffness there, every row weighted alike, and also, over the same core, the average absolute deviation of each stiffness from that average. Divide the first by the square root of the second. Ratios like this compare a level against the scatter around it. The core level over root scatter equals 17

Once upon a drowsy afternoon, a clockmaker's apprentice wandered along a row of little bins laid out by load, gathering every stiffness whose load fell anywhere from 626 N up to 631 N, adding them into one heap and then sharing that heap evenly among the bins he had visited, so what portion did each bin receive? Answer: 7.6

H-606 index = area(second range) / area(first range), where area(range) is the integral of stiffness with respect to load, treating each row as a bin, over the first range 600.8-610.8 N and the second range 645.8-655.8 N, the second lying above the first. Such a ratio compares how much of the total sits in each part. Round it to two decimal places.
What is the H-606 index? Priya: 1.55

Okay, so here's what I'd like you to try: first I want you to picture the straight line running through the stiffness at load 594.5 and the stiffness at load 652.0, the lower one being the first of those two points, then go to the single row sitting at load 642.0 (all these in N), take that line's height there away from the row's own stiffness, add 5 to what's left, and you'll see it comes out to 5.6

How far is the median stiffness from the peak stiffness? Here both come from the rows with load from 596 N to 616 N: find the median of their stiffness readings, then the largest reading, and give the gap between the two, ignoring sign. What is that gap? 2.64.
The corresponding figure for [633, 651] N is 0.29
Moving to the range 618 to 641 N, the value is 0.45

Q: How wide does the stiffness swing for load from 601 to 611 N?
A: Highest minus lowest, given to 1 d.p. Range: 2.1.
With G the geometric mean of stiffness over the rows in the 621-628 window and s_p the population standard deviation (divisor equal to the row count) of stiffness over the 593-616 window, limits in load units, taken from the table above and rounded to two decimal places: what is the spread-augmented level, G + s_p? 8.76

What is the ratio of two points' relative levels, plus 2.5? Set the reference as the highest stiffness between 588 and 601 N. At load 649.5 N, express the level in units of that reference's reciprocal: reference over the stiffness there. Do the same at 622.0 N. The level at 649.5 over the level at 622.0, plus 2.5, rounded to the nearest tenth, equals 3.6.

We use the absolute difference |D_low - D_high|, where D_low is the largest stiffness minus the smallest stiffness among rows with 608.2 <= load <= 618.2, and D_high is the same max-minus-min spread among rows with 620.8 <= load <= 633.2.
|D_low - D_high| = 1.2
